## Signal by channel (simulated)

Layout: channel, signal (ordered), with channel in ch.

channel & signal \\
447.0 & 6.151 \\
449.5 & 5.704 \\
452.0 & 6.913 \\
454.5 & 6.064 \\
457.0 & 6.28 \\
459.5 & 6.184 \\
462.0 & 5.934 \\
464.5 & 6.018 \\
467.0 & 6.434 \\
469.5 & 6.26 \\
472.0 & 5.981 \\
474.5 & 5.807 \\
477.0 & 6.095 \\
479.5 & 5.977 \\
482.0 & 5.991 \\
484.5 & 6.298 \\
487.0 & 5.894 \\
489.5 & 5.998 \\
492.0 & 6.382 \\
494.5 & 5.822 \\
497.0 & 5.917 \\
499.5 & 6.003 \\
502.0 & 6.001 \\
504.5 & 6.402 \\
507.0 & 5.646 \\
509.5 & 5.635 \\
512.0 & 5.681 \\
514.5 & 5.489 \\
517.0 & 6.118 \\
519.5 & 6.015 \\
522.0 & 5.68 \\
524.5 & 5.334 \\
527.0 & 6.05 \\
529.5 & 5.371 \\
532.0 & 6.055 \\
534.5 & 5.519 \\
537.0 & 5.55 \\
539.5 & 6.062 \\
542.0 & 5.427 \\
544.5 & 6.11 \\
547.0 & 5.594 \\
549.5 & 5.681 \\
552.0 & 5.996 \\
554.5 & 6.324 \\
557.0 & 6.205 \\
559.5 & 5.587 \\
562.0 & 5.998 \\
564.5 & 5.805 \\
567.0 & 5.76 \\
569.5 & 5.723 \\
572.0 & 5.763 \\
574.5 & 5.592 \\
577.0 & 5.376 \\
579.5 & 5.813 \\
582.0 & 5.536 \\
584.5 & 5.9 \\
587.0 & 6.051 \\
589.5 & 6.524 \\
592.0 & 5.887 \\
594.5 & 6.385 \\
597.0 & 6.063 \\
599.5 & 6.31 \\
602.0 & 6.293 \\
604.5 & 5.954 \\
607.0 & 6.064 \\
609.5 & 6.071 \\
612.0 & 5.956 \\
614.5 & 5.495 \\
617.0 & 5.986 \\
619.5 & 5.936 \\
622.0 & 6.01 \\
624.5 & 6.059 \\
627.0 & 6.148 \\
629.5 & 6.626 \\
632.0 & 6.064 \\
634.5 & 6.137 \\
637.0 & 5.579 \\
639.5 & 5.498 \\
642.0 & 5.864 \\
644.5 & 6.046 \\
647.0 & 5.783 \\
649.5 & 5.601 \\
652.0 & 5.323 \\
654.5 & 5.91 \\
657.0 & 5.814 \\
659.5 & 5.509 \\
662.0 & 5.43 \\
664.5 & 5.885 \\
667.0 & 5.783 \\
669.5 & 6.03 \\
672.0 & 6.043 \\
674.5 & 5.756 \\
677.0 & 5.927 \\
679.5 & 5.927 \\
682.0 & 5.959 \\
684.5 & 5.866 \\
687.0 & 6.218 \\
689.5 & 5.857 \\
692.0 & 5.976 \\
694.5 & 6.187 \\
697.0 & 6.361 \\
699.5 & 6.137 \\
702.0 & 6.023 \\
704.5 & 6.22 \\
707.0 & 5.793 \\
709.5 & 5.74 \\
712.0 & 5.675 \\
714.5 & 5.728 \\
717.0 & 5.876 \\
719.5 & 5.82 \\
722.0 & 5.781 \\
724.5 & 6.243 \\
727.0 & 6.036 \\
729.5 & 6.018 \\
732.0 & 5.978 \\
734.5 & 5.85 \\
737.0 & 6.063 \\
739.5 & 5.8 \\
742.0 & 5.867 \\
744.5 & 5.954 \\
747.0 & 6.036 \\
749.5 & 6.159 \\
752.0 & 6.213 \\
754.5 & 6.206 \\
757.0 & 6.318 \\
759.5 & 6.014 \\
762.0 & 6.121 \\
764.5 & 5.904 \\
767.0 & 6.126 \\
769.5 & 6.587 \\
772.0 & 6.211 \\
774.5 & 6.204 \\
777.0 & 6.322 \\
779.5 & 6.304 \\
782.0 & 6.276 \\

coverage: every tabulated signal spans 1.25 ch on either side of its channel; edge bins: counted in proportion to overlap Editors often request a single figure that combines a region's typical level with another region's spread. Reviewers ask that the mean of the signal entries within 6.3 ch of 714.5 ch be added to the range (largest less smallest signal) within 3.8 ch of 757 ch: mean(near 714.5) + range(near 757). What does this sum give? 6.1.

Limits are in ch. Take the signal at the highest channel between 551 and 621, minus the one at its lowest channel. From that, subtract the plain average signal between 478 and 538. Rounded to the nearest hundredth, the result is -5.93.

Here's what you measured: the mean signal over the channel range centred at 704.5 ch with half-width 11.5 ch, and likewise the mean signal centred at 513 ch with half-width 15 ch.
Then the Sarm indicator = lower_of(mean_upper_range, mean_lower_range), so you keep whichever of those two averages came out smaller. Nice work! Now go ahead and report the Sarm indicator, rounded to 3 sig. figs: 5.84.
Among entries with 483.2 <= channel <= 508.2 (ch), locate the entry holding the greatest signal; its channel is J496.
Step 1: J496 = 504.5 ch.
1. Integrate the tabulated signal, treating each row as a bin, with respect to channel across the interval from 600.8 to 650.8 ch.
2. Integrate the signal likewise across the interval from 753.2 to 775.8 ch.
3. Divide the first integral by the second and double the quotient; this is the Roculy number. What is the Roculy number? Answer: 4.3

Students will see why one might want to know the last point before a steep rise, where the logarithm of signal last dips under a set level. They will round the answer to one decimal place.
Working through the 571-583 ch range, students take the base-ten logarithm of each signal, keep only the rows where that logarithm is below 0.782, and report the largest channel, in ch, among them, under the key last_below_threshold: 582.0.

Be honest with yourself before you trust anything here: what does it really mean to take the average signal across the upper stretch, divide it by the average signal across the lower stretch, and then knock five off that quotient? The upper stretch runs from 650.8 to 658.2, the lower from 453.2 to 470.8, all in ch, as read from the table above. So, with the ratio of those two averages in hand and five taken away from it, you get -4.079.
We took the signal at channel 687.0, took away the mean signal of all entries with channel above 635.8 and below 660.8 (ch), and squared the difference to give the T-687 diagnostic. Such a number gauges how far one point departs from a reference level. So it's 0.276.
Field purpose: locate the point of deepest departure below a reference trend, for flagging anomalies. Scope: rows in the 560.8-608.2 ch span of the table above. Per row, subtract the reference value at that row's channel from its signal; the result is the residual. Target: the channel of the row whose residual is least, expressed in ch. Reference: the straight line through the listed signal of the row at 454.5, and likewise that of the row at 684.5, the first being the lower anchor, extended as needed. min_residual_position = 577.0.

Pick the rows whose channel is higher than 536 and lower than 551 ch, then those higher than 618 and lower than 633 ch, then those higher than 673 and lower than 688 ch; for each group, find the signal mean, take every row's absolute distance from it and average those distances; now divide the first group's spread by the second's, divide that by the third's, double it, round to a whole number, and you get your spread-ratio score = 29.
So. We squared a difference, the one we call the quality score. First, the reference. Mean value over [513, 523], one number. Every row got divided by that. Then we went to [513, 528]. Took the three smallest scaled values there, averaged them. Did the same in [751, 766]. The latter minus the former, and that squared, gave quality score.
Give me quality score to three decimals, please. 0.008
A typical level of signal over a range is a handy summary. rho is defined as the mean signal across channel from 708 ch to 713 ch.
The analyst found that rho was 5.71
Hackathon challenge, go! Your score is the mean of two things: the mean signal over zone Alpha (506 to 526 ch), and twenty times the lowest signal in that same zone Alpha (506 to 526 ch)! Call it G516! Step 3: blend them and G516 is 56.2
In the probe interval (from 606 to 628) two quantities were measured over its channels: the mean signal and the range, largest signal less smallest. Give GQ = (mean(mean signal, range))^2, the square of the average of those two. 11.0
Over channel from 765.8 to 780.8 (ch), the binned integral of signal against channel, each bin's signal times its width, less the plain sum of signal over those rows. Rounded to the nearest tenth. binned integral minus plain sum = 56.6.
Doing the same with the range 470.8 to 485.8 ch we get 54.2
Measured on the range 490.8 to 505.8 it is 54.8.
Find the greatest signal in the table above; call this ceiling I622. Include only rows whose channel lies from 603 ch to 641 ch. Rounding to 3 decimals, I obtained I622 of 6.626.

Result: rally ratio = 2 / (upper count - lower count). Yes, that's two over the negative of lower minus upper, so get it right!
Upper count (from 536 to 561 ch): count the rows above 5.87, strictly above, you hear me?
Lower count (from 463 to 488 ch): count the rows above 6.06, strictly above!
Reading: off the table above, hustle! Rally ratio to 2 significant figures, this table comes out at 2.0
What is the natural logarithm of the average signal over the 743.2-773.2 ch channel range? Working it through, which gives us 1.82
